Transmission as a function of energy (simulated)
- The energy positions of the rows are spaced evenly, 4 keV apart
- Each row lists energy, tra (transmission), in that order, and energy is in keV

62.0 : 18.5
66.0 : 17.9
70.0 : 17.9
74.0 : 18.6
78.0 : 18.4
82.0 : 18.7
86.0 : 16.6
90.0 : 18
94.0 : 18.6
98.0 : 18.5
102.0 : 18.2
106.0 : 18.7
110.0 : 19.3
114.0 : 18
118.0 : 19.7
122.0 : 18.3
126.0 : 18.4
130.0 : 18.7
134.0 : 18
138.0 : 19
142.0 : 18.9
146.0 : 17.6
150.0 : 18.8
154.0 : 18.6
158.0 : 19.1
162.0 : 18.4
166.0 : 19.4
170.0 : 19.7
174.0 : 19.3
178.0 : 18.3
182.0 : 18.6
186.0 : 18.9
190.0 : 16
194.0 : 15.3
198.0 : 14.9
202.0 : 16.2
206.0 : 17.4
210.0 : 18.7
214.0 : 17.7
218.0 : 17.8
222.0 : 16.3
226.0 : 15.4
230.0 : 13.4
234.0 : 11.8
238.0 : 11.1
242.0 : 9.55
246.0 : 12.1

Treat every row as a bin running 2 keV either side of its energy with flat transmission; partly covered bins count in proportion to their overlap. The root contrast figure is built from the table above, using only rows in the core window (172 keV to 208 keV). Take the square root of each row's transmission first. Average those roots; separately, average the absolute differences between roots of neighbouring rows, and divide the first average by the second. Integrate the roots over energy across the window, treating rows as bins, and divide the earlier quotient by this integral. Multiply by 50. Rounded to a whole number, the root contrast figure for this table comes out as 11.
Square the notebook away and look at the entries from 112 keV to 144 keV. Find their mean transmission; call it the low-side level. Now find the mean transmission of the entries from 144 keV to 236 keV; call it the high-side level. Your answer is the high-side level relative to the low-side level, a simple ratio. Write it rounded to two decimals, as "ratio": 0.93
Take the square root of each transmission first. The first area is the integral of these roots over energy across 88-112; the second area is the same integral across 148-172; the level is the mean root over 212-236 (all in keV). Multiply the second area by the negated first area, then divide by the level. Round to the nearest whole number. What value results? -2763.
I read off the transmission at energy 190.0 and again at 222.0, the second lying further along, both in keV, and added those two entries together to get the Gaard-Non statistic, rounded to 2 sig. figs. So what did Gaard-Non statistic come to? 32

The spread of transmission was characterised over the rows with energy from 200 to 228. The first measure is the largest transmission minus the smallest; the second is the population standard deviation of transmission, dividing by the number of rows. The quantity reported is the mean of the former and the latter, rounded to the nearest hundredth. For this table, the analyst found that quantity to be 2.18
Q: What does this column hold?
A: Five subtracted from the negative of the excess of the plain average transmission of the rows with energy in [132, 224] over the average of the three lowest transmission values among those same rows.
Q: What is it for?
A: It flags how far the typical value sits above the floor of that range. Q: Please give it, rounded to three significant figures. -7.55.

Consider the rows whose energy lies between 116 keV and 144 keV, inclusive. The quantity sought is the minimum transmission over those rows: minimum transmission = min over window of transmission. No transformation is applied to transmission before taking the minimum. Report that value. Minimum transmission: 18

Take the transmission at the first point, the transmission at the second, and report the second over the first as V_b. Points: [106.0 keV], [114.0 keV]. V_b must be 0.96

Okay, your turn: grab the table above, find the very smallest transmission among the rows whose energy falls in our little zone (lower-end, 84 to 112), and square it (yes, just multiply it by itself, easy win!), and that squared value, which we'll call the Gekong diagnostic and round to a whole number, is 276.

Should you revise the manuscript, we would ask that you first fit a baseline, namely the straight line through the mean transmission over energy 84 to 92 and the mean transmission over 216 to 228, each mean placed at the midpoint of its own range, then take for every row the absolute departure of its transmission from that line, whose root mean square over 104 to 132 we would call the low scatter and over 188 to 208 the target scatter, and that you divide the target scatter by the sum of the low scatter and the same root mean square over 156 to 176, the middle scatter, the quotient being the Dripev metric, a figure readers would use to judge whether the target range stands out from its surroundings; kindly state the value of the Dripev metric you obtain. 0.27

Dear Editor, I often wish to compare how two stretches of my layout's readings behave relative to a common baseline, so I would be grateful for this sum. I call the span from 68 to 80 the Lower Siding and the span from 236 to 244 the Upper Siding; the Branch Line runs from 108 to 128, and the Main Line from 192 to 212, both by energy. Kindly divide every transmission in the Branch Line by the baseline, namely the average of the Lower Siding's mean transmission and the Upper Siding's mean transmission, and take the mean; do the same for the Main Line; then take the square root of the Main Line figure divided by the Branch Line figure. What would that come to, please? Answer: 0.94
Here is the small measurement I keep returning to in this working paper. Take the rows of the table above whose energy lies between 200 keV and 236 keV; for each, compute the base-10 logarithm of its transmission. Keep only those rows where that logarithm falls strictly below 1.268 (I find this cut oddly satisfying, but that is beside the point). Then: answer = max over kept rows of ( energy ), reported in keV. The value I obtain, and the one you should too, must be 234.0 keV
